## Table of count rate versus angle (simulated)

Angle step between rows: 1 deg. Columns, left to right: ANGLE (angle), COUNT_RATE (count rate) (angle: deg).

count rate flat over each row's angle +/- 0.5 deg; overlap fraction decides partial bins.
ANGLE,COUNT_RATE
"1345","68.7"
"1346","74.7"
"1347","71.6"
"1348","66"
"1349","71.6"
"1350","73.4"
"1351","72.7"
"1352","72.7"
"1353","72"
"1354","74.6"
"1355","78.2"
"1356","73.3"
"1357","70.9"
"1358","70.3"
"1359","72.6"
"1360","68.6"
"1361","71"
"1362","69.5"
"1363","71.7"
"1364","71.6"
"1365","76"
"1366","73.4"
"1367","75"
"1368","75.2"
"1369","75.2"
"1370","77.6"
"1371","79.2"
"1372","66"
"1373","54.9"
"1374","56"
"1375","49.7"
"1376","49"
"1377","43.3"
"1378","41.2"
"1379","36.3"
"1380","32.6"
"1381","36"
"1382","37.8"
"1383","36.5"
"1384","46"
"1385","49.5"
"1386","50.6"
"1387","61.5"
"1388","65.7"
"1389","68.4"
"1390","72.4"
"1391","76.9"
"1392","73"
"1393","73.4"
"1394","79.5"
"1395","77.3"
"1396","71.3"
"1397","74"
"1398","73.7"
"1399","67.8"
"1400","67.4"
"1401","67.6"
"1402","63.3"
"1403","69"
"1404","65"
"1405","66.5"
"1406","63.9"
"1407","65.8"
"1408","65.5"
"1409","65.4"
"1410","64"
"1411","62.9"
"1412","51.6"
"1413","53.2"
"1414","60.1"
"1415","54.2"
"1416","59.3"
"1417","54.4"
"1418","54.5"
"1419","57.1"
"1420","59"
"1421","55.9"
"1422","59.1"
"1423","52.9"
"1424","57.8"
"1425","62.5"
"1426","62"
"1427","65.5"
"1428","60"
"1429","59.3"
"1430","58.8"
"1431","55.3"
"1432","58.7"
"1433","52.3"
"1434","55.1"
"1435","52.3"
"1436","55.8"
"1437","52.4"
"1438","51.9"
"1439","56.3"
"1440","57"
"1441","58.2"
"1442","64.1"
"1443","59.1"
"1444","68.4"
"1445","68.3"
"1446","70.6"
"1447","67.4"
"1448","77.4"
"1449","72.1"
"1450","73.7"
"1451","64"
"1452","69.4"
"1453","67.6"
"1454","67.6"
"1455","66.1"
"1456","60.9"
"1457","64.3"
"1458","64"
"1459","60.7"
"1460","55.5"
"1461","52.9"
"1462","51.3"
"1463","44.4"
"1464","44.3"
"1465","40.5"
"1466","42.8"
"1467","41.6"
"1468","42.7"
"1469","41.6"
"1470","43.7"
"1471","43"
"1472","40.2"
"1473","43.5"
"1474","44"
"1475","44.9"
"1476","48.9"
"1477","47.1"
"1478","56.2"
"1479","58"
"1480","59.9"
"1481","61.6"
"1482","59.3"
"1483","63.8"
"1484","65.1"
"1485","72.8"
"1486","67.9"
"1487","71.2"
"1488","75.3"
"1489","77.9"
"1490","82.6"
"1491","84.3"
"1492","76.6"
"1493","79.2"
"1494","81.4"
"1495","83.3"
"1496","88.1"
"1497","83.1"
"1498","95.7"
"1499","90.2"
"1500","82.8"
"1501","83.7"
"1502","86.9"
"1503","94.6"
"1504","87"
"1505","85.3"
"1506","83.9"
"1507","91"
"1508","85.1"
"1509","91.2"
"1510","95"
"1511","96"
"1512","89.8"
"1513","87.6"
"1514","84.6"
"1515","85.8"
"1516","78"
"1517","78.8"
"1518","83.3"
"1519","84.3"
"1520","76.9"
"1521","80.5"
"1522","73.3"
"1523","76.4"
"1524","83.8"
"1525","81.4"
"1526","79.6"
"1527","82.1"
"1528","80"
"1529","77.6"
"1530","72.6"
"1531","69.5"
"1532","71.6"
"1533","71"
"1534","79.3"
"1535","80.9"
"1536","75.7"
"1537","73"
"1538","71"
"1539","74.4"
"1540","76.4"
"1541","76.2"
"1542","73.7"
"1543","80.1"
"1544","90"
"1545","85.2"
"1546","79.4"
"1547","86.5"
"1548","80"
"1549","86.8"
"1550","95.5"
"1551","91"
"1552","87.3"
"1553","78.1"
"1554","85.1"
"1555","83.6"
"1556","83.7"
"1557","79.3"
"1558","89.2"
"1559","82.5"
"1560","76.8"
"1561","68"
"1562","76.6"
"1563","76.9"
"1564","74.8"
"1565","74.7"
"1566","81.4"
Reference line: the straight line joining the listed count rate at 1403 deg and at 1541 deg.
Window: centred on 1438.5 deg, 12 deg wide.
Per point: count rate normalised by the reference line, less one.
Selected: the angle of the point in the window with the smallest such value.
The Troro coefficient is 1438 deg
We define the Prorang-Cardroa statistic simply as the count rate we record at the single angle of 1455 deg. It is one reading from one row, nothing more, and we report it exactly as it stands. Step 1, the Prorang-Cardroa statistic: 66.1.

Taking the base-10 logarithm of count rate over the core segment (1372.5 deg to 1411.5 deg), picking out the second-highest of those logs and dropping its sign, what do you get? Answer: 1.89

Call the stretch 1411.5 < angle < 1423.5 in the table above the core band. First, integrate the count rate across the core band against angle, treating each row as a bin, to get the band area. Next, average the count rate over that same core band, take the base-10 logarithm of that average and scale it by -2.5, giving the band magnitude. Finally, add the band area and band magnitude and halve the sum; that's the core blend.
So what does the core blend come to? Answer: 333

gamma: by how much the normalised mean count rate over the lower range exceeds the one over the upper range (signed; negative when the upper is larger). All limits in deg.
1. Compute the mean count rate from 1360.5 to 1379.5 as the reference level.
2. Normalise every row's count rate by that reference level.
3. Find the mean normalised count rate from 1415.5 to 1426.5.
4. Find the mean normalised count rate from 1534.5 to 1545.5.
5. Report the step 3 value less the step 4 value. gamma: -0.3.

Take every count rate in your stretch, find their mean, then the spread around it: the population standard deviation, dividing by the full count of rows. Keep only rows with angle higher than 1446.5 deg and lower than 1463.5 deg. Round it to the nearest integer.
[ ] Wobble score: 8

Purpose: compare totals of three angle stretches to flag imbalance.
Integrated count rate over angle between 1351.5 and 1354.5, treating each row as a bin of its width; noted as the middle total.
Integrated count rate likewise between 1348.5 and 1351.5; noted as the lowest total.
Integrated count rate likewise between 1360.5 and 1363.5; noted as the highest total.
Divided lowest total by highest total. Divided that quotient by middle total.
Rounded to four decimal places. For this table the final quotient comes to 0.0047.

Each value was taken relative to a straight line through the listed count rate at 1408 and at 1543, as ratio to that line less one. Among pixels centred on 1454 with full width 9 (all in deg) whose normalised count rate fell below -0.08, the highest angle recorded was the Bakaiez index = 1458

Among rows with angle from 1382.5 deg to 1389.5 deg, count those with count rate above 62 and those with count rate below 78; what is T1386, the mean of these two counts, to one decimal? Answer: 4.5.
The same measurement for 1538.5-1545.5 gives 5.5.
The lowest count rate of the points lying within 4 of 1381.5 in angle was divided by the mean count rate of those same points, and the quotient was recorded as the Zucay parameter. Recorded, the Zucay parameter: 0.826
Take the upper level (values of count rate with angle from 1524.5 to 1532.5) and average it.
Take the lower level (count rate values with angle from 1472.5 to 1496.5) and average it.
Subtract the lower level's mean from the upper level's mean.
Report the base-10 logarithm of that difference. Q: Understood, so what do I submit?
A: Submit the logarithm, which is 1.02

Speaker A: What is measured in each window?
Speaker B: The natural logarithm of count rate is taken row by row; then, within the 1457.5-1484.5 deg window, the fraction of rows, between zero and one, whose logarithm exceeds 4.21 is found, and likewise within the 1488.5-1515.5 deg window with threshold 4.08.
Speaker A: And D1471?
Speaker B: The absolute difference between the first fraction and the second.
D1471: 1.0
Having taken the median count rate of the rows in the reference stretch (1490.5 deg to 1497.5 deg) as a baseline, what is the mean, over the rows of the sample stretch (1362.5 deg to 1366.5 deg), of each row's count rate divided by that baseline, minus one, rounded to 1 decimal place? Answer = -0.1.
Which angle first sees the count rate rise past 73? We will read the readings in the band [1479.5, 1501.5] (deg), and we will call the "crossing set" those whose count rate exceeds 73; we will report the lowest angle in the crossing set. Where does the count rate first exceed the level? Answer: 1488 deg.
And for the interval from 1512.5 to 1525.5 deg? 1513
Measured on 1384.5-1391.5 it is 1391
